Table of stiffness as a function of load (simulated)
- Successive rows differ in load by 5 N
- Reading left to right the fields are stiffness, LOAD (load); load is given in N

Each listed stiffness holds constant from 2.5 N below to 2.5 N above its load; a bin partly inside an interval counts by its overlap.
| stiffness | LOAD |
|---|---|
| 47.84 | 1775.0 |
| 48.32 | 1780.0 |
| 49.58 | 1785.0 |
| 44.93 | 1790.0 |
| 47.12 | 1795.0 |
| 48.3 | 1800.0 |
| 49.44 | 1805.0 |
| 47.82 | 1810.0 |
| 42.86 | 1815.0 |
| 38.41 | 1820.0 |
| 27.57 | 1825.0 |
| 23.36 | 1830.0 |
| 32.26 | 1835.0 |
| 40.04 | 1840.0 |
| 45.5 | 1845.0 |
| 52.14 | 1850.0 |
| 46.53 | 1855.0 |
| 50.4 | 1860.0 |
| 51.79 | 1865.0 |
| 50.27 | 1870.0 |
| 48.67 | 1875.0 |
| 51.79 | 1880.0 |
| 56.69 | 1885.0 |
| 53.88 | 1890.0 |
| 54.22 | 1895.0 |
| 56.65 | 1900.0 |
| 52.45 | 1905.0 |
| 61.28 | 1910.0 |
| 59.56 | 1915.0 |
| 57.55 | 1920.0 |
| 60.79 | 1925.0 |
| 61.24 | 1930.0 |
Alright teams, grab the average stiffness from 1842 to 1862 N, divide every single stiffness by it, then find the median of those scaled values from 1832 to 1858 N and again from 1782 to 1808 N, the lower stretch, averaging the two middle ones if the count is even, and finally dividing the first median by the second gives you 0.94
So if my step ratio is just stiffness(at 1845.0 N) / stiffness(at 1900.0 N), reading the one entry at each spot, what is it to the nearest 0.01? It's 0.80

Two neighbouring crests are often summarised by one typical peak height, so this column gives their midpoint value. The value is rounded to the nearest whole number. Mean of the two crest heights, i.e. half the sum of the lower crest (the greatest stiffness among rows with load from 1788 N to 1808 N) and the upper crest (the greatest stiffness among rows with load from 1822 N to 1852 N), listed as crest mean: 51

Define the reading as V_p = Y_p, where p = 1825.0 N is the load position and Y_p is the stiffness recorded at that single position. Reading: 27.57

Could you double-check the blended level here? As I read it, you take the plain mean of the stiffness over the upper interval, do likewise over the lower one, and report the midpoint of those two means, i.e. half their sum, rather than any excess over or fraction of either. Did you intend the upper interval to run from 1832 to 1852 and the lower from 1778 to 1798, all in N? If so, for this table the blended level 45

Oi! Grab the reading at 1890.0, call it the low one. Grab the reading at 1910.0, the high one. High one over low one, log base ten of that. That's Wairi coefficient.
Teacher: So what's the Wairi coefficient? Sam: 0.056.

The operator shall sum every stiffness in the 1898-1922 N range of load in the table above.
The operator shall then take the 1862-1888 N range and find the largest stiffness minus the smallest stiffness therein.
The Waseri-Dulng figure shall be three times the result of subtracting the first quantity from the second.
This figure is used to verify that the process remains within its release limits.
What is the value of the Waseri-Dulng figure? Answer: -838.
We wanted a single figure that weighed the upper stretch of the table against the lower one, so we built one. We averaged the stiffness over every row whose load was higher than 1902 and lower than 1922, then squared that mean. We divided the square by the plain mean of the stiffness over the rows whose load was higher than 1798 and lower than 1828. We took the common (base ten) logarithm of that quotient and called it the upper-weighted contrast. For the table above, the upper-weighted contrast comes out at 1.90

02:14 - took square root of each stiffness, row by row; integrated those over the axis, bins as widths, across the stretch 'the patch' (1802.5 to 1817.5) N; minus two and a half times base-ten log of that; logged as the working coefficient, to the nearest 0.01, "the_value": -5.03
